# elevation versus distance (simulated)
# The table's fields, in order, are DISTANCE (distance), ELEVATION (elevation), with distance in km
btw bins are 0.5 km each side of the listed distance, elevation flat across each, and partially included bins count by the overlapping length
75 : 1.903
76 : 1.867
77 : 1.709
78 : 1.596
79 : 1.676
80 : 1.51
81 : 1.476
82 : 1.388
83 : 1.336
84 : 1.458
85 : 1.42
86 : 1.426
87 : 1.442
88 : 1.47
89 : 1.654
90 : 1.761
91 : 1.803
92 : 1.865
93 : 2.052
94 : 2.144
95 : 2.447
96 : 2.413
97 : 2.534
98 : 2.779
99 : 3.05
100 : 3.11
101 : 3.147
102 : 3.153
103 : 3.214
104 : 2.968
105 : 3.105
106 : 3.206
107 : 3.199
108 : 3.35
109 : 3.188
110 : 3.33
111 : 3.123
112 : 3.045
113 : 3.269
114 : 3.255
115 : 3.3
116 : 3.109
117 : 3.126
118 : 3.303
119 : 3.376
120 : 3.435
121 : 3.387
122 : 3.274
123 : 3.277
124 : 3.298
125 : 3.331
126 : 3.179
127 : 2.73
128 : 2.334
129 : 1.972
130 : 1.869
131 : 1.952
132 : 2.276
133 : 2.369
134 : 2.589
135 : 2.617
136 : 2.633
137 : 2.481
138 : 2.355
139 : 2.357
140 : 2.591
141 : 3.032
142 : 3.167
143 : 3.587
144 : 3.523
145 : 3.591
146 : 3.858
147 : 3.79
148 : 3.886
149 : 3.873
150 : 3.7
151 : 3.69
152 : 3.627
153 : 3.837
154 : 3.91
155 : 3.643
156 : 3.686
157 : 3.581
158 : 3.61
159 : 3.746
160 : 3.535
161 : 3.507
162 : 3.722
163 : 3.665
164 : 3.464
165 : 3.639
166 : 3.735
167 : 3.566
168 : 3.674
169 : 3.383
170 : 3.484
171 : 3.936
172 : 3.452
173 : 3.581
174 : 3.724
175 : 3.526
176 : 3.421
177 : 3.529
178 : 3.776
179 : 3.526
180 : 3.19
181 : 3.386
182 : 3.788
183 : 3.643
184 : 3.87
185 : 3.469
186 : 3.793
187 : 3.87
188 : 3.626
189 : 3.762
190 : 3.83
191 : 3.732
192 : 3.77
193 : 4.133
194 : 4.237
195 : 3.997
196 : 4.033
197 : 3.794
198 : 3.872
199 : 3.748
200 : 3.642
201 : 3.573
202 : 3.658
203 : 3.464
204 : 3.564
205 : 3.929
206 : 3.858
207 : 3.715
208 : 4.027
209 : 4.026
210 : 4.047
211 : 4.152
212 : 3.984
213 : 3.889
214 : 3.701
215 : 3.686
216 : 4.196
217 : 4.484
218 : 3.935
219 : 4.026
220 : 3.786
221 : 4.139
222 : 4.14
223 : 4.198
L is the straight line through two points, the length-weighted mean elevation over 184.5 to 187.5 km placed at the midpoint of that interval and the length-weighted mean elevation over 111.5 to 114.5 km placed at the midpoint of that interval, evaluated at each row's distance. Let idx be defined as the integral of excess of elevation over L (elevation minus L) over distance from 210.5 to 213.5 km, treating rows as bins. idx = 0.34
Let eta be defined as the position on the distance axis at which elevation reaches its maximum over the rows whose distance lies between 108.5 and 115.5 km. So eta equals 110 km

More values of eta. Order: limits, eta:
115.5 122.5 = 120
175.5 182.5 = 182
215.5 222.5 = 217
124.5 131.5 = 125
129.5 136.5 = 136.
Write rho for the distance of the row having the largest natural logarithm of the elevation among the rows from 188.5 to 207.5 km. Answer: 194 km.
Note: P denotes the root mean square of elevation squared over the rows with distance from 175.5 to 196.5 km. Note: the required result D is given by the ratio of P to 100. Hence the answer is 0.141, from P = 14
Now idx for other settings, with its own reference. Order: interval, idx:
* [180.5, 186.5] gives -0.21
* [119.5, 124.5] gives 0.40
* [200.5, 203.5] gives -0.78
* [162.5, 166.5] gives 0.27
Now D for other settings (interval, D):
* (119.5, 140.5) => 0.079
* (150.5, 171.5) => 0.134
